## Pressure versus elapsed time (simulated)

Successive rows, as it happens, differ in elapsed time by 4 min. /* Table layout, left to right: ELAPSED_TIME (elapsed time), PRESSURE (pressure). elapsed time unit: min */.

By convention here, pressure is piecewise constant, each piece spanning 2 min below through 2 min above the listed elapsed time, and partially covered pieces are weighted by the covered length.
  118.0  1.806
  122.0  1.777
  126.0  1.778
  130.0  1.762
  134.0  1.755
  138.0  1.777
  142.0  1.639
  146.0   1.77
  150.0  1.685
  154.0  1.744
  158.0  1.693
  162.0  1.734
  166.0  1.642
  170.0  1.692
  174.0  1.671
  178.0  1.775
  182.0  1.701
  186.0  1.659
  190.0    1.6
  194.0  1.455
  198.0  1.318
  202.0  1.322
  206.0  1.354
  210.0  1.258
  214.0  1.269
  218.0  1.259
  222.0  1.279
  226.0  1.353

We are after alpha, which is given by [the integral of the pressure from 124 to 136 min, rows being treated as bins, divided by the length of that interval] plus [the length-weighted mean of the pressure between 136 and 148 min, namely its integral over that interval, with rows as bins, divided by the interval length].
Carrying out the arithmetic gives 3.49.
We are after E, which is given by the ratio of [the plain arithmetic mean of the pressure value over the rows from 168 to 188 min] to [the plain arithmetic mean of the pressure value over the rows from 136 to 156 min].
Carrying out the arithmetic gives 0.99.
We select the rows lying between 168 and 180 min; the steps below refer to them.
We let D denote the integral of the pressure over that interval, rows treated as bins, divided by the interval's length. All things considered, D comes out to 1.713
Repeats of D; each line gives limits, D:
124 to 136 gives 1.765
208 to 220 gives 1.262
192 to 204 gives 1.365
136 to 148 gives 1.729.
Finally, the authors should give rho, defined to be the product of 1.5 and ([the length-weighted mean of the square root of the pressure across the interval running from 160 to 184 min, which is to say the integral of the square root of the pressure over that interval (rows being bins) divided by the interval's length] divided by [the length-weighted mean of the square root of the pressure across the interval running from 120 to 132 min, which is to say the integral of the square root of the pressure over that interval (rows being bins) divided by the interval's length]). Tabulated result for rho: 1.47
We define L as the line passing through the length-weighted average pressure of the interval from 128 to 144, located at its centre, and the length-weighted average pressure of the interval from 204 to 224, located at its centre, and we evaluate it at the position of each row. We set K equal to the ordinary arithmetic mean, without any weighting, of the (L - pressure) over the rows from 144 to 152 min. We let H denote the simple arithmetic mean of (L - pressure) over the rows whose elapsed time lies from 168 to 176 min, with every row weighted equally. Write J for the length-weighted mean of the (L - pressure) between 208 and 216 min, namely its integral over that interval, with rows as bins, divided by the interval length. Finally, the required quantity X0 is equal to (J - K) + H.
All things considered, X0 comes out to -0.06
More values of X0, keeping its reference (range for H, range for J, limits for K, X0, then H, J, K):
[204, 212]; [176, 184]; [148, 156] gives -0.17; 0.012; -0.26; -0.07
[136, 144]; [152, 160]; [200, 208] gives -0.10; 0.002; -0.10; 0.00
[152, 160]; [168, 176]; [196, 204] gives -0.30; -0.100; -0.16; 0.04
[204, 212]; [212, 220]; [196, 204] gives -0.02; 0.012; 0.01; 0.04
